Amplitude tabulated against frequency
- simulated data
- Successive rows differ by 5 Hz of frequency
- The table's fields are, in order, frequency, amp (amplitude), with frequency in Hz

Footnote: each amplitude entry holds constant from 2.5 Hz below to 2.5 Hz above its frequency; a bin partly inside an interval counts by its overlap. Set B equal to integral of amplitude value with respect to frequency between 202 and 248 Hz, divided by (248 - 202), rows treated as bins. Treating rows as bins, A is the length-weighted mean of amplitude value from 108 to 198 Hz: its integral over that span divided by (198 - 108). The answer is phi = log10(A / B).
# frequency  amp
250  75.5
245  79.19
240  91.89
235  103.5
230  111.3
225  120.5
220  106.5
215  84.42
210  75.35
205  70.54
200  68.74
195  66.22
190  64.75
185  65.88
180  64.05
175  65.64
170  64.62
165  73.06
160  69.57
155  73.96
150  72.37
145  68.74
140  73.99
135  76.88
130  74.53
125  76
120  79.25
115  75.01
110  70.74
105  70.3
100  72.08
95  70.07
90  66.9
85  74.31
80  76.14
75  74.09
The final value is -0.12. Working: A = 70.8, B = 93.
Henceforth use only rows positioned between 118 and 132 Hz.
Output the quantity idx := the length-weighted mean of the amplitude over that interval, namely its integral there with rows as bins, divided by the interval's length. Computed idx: 77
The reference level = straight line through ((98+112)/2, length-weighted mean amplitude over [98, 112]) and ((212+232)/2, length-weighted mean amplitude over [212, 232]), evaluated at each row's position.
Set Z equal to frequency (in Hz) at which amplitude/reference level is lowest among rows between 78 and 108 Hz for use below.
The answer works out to 105 Hz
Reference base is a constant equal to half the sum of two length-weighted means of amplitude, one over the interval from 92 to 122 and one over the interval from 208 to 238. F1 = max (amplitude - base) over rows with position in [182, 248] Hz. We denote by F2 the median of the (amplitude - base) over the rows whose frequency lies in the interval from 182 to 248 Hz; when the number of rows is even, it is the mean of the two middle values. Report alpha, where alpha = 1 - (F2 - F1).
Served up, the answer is 42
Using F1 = 33.9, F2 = -7.4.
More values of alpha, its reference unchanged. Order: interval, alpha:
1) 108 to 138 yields 5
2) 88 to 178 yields 8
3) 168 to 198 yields 2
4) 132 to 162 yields 5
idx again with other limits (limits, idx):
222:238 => 111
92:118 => 72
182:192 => 65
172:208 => 67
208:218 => 81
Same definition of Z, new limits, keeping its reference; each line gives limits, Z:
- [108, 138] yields 130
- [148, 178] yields 175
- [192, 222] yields 195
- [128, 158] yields 145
